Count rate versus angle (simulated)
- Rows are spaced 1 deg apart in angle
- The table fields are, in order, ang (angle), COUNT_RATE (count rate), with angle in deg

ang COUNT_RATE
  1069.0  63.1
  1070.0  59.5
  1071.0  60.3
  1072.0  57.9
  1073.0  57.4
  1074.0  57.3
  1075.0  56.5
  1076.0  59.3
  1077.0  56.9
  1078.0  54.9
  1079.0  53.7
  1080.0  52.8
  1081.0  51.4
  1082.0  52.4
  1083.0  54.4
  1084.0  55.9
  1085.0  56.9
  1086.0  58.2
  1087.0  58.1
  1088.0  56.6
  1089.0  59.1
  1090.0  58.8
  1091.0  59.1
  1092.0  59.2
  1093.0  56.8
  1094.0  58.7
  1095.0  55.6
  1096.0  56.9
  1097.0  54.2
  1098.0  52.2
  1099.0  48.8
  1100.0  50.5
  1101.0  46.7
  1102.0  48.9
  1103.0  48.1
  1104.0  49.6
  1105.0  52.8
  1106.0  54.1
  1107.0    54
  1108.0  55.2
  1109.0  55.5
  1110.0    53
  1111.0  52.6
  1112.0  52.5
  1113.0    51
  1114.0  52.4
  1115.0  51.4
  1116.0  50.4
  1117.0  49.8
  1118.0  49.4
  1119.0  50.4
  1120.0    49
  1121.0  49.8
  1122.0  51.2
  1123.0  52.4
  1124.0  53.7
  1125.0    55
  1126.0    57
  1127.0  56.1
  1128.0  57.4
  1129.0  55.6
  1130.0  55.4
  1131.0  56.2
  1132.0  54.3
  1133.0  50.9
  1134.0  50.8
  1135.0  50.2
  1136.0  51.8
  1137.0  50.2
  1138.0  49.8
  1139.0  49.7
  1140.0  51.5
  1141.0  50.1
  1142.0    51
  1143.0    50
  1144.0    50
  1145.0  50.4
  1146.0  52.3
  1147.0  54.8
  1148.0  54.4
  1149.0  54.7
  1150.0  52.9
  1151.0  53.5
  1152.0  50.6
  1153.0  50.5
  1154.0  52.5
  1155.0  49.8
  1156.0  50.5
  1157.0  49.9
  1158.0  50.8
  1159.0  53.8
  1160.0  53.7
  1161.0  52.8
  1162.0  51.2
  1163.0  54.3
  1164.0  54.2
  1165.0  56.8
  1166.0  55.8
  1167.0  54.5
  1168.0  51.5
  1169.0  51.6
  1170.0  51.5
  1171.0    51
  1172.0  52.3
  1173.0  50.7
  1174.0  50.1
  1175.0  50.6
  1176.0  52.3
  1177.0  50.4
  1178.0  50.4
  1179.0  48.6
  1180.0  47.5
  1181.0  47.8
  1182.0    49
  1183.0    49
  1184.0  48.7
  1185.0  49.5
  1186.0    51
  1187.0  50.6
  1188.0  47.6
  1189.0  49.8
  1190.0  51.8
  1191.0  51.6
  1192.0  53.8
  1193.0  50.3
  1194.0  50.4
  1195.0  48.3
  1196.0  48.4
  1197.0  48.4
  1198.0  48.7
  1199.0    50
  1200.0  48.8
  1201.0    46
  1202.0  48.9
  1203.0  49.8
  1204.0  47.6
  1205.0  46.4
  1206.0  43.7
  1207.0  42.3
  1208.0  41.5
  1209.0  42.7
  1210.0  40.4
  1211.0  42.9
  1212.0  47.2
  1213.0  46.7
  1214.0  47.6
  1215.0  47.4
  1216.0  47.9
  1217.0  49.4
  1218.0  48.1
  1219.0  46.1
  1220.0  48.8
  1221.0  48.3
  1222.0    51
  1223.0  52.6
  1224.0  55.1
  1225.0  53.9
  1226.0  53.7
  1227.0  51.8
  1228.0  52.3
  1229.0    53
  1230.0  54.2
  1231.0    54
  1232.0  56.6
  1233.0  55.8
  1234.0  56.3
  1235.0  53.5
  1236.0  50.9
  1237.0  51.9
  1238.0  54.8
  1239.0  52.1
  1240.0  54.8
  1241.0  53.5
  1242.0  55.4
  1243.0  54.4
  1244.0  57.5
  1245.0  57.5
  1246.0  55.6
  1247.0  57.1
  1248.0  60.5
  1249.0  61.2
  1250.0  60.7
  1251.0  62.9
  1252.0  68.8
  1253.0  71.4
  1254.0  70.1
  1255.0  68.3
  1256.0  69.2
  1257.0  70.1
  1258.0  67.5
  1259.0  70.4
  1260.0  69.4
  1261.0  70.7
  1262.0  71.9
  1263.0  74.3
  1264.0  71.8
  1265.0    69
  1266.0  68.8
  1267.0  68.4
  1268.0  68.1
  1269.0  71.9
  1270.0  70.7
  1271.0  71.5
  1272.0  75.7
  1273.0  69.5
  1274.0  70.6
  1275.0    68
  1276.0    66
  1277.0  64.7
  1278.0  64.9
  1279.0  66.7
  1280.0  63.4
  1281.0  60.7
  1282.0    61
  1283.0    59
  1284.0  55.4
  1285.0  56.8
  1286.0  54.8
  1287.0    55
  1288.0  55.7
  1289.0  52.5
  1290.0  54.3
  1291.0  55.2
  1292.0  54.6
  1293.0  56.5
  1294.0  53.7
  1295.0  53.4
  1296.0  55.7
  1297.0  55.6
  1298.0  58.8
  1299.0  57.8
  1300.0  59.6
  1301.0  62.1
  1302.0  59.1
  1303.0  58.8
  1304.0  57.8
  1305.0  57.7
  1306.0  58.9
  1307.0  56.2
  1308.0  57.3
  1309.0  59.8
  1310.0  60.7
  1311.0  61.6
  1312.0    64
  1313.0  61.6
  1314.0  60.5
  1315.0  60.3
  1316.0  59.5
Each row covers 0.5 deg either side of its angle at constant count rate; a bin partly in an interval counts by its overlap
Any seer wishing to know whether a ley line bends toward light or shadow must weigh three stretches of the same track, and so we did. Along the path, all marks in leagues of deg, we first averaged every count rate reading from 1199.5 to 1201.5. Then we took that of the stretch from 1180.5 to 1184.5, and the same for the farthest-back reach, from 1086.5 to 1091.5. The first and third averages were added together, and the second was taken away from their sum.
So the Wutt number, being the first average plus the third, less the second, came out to 57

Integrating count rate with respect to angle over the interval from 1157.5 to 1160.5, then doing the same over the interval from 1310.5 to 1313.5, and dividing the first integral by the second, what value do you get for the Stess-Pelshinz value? 0.85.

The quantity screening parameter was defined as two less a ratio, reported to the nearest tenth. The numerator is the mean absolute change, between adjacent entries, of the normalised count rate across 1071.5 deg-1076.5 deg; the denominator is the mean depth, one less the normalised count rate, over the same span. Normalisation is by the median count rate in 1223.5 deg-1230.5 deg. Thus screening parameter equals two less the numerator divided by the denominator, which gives 2.3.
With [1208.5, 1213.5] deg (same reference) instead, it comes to 1.8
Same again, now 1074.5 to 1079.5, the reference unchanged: 2.8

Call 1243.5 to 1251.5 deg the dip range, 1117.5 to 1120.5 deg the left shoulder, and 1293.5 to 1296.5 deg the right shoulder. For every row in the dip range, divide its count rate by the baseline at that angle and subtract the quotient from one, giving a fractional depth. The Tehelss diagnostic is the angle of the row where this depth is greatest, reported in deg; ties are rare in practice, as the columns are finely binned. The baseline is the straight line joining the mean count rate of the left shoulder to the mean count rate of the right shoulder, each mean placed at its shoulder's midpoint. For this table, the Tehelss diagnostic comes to 1246.0 deg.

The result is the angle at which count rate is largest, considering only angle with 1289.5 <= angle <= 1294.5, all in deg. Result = 1293.0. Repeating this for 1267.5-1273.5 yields 1272.0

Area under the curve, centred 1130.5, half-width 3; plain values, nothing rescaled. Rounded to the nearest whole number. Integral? 330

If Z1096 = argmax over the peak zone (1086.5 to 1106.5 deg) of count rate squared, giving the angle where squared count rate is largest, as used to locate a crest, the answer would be 1092.0 deg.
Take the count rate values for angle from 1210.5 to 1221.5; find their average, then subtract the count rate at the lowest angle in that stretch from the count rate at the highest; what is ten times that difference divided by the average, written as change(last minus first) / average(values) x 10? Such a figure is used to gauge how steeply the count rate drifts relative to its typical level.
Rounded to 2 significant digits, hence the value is 1.1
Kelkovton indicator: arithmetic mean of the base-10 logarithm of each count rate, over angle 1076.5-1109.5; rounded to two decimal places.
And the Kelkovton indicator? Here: 1.74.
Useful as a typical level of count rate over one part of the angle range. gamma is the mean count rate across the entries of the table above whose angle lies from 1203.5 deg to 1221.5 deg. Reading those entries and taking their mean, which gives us 45.8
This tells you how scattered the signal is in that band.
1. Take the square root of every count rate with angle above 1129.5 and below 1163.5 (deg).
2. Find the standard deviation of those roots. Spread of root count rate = 0.13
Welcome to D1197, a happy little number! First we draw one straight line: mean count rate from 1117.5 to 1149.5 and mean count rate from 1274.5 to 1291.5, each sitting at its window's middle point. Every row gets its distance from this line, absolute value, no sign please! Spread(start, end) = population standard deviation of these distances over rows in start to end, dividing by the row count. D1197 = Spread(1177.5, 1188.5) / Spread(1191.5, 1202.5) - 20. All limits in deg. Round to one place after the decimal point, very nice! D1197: -19.4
